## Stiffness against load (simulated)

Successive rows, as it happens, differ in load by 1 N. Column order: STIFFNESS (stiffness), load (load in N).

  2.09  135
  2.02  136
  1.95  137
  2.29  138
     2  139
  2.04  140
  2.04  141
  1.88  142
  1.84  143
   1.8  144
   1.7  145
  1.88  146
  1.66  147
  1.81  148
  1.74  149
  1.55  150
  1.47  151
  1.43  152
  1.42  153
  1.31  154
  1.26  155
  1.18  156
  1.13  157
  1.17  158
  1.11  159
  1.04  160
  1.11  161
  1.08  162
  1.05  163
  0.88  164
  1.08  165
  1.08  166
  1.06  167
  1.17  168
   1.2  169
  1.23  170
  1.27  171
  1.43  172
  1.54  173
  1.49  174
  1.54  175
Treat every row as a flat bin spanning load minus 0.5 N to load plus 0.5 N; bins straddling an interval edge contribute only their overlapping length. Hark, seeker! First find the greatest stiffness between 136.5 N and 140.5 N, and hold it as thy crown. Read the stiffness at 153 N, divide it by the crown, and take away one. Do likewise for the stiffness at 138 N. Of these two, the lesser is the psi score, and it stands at -0.380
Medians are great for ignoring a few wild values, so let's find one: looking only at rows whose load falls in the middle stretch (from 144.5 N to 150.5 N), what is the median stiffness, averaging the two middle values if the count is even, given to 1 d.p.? 1.7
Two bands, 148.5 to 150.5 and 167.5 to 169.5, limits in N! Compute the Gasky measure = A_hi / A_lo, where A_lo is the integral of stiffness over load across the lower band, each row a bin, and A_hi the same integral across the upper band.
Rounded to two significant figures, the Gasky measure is 0.72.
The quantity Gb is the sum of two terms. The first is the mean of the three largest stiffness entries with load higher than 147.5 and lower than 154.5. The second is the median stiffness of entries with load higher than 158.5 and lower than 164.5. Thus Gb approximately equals 2.8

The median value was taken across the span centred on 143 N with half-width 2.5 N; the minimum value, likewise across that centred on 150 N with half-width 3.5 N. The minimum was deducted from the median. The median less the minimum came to 0.42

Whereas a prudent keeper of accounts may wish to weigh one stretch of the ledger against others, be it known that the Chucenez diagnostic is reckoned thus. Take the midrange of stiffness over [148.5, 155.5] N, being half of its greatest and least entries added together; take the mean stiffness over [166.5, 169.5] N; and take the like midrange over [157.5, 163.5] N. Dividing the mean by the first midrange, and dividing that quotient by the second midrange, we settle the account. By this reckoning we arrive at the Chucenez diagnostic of 0.69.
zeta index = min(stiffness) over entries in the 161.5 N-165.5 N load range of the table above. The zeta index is 0.88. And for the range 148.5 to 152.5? 1.43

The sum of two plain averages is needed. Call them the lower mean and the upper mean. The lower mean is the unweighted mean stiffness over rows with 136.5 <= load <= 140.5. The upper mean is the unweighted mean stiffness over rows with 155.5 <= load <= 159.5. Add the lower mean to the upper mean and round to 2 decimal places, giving 3.22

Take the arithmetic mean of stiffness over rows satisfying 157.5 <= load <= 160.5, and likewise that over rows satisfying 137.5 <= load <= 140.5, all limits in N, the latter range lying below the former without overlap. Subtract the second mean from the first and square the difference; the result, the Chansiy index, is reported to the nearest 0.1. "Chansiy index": 1.0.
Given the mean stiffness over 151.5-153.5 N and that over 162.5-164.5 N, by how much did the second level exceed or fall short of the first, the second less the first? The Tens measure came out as -0.46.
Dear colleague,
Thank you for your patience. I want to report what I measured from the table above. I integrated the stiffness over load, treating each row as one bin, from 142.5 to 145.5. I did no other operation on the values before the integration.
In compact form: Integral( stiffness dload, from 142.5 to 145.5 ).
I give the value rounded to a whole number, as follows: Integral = 5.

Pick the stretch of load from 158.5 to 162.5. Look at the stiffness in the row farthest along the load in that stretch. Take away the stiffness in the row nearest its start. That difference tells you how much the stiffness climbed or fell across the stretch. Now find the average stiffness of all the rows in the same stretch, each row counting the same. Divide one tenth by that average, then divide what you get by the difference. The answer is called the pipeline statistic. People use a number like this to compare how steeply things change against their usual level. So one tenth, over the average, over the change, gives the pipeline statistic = -3.1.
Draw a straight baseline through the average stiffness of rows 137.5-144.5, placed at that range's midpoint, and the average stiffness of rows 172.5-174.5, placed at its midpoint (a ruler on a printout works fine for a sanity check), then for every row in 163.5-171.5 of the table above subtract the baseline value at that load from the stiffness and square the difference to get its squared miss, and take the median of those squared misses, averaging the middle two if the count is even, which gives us 0.24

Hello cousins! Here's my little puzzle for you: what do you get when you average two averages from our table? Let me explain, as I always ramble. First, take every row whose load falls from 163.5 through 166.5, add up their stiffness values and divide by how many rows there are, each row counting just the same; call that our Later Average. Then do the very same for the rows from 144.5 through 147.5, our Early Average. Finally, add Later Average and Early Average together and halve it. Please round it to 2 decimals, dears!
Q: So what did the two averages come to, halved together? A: 1.38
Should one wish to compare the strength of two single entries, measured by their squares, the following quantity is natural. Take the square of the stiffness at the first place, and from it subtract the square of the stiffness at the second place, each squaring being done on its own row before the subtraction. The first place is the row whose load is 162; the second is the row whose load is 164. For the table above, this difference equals 0.4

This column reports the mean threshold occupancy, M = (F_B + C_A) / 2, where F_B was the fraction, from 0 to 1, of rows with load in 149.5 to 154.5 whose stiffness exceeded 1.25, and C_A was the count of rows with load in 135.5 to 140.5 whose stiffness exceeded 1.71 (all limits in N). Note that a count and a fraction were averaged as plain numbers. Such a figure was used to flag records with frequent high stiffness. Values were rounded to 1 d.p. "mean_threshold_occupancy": 3.0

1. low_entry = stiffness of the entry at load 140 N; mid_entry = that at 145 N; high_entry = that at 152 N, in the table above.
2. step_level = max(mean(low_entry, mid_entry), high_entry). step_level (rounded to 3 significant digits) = 1.87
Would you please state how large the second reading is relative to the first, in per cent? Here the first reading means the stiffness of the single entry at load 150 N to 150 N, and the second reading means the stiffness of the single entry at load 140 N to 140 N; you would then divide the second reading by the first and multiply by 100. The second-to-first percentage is 132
